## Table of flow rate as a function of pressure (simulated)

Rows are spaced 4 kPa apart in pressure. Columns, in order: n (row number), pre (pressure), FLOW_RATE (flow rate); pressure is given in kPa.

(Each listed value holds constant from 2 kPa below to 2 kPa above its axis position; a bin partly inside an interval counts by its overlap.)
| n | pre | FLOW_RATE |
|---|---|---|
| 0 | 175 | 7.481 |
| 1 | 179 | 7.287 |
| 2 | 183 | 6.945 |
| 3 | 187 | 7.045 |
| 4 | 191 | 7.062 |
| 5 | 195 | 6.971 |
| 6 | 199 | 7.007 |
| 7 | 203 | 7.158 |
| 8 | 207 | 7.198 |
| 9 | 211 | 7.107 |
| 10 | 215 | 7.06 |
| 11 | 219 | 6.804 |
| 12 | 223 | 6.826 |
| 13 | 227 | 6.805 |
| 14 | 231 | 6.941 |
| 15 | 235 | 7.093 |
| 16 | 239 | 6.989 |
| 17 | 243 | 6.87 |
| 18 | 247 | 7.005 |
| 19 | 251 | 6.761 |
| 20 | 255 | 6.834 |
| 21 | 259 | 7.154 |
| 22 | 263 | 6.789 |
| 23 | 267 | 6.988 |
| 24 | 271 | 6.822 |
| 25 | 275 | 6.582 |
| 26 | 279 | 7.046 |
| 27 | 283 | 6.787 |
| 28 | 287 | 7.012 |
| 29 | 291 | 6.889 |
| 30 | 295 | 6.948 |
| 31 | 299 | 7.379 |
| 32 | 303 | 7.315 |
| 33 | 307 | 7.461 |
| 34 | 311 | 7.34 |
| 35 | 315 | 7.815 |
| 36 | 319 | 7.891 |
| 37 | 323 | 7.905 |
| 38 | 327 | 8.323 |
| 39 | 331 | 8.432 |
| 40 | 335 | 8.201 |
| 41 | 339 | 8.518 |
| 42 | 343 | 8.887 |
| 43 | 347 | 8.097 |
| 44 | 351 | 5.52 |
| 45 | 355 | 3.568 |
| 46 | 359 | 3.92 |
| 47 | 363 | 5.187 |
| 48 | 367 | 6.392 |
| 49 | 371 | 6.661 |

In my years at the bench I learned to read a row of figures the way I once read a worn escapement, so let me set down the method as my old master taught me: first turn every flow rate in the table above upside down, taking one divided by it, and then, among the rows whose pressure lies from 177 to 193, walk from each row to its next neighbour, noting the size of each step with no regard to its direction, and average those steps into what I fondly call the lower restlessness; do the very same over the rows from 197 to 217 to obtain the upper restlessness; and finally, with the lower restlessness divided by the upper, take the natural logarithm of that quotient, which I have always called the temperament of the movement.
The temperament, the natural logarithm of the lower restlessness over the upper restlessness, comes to 0.6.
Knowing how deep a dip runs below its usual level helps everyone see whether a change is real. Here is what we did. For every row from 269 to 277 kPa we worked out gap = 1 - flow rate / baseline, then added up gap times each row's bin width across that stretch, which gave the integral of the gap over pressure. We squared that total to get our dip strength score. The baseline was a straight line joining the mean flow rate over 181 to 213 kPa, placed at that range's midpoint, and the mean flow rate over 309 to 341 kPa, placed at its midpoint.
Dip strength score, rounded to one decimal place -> 1.0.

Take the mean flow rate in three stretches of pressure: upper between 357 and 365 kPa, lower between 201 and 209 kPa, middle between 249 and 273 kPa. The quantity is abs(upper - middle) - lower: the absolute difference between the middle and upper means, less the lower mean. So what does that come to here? -4.8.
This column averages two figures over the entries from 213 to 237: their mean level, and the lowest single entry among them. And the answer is 6.86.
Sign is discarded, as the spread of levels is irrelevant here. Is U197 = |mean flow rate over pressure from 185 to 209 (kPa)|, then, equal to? 7.07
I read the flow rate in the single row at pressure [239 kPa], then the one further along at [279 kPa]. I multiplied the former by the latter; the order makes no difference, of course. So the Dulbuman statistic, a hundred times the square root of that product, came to 702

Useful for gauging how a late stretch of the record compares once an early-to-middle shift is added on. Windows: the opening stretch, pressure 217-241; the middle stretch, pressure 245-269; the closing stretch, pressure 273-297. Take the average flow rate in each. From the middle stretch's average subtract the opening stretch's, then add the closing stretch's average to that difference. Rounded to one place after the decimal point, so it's 6.9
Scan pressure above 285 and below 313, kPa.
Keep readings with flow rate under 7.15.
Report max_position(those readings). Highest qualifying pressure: 295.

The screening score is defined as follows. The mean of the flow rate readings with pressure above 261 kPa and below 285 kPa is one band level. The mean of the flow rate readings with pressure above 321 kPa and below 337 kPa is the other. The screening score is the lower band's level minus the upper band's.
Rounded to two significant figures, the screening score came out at -1.4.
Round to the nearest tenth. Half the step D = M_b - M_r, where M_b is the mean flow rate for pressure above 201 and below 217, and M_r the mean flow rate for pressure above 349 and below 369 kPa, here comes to 1.1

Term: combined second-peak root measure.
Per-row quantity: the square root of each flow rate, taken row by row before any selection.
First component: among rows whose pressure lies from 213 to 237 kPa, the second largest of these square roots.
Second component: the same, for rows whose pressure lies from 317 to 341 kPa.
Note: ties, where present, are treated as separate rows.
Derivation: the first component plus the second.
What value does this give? 5.56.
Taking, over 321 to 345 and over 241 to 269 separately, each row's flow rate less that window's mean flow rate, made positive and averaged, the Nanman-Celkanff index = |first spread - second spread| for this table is 0.12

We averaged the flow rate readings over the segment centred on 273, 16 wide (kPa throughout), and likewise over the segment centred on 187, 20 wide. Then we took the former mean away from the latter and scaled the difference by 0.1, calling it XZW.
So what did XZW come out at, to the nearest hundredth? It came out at 0.02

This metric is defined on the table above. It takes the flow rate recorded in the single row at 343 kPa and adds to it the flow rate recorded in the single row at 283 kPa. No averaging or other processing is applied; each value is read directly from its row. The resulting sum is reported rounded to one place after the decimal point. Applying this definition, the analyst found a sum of 15.7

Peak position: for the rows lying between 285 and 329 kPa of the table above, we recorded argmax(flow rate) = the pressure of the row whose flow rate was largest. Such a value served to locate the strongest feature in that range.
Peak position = 327 kPa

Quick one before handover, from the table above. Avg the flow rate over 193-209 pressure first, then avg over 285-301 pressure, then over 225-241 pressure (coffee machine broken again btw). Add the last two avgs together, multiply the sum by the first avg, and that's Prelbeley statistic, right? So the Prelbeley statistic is 99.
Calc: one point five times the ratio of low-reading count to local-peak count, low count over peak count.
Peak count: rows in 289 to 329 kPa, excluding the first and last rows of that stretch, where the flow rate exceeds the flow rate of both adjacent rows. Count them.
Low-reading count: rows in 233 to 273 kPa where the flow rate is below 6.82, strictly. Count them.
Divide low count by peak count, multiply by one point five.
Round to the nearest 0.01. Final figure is 1.50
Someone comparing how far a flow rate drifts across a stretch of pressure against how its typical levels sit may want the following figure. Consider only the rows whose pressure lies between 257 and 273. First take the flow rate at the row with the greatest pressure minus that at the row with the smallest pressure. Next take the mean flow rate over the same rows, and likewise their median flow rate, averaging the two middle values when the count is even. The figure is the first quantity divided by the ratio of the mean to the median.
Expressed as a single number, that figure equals -0.3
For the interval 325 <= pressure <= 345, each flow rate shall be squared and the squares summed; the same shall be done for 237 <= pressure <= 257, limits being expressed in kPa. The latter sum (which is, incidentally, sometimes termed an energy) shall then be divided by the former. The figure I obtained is 0.66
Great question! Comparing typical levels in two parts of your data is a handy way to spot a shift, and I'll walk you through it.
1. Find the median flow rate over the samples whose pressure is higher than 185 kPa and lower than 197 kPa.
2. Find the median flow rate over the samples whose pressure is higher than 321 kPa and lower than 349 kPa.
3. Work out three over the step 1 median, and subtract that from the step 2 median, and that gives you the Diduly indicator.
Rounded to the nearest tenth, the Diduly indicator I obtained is 7.9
